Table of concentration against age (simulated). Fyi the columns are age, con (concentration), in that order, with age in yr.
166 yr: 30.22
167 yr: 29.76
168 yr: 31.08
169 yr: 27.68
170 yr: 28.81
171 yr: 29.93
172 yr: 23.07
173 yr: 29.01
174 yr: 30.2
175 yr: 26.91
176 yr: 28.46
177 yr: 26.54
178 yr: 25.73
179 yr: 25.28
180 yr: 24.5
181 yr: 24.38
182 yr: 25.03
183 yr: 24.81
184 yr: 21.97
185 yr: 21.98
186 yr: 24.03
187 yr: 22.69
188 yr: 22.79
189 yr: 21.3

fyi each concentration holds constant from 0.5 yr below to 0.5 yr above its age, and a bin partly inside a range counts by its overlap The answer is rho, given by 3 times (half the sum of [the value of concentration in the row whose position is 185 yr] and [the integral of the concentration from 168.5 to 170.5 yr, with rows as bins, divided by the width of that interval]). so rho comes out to 75.3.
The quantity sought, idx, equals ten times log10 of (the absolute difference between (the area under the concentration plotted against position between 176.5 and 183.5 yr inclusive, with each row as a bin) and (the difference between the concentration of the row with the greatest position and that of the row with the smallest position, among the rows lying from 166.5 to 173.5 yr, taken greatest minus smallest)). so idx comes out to 22.5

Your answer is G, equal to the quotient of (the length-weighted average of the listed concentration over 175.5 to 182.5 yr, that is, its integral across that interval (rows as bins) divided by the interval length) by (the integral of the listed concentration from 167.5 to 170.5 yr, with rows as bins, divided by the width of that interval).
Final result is 0.9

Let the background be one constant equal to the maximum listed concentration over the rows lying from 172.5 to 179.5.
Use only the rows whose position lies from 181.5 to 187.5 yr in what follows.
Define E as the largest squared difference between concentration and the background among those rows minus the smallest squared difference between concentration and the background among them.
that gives 41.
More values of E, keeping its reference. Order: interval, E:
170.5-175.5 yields 51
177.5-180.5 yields 13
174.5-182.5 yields 31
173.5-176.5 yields 11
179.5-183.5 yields 7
